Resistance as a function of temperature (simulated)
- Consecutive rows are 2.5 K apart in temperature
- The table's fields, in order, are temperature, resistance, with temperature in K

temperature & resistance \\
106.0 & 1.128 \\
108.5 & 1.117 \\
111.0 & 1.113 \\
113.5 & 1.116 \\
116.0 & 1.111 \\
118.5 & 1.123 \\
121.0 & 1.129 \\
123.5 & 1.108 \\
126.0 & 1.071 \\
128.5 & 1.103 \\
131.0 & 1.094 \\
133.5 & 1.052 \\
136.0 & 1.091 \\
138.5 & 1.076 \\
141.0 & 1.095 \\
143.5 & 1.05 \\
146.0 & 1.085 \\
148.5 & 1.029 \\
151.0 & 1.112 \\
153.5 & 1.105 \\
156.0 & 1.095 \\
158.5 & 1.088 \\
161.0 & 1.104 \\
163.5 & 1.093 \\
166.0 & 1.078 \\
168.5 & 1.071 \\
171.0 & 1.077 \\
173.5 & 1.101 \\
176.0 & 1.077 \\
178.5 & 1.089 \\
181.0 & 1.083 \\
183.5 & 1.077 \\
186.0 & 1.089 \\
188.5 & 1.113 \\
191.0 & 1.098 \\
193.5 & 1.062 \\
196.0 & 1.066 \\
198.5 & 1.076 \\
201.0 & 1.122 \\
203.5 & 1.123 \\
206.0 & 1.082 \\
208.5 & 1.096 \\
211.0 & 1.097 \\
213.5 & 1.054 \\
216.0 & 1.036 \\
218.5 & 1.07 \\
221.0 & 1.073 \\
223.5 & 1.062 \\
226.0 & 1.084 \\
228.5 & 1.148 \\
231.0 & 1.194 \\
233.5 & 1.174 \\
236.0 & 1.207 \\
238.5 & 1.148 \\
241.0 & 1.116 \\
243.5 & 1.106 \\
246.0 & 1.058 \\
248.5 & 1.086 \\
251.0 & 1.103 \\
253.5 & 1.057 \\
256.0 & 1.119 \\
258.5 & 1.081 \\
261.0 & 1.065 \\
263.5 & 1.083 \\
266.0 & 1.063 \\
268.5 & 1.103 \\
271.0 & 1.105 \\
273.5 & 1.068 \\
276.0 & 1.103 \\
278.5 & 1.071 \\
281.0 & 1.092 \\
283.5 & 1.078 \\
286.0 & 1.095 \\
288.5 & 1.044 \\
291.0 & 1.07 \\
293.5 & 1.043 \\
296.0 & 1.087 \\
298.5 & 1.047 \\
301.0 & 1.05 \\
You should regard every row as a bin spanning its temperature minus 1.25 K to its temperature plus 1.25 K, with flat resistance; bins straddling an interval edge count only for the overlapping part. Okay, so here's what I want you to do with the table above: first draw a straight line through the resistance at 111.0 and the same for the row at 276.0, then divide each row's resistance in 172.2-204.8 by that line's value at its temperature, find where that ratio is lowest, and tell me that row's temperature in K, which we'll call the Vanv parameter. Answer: 193.5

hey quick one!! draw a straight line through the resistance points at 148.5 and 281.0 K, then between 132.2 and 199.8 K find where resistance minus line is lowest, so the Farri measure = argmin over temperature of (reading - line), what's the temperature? 148.5 K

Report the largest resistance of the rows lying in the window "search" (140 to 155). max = 1.112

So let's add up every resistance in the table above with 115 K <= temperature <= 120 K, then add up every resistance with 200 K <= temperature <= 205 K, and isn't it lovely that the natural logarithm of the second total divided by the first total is 0.005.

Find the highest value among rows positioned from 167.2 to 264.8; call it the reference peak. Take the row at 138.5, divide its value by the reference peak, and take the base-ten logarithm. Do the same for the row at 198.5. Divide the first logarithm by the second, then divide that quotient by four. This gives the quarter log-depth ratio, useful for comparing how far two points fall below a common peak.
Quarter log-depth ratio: 0.250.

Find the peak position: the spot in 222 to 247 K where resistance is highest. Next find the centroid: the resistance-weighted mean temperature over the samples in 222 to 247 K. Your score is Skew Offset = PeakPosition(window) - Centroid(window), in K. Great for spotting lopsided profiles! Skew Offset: 1.3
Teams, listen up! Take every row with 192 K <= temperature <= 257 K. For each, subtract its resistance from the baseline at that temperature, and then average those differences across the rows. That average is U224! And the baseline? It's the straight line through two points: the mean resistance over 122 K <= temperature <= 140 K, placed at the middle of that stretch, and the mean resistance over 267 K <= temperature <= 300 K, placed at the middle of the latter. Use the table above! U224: -0.020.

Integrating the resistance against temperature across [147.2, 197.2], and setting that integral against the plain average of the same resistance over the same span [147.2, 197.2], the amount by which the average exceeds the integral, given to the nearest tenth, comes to -53.2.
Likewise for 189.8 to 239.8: -54.1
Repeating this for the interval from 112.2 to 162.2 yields -53.5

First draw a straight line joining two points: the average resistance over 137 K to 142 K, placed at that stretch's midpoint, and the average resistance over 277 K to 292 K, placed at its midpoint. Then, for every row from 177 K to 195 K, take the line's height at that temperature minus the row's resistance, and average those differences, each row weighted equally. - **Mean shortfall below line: -0.005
